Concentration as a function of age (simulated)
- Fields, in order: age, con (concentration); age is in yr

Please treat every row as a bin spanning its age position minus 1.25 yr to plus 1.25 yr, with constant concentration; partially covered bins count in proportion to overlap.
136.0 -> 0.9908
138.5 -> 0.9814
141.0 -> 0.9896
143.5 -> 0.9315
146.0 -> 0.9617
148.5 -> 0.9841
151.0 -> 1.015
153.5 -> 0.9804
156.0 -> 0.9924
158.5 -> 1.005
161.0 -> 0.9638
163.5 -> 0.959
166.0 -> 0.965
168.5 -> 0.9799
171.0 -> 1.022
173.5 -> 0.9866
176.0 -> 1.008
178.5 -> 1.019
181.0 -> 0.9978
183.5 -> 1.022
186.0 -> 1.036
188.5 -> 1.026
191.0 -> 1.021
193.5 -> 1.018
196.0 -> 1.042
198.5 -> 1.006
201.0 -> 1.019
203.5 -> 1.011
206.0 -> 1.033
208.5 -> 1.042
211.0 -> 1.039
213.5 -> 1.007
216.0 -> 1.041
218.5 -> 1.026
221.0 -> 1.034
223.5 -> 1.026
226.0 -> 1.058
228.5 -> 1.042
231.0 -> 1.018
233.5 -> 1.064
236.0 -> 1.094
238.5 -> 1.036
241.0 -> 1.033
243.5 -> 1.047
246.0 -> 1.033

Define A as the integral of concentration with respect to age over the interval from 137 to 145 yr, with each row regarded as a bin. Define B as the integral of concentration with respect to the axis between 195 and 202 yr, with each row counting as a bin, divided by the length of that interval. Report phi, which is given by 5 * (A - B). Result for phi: 33.6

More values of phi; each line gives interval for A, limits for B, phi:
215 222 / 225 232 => 31.0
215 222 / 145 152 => 31.2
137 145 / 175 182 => 33.7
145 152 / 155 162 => 29.6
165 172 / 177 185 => 29.5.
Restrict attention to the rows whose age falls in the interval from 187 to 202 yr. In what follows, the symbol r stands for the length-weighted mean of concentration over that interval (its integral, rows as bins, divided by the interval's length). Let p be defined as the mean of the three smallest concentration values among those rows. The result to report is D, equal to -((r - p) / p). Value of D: -0.008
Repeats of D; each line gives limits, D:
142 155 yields -0.018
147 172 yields -0.024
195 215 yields -0.017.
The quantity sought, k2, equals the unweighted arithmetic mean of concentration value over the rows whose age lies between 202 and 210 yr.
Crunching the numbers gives 1.03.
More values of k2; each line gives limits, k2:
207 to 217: 1.03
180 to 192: 1.02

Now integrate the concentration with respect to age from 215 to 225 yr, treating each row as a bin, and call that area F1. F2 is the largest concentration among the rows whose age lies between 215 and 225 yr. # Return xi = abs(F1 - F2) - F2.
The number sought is 8.2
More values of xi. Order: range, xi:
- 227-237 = 8.3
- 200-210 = 8.2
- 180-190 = 8.1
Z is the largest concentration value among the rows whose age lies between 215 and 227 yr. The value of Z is 1.058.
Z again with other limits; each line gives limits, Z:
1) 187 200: 1.042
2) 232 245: 1.094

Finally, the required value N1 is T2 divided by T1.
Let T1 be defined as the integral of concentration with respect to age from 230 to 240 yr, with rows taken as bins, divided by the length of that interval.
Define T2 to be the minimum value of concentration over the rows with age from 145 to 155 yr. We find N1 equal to 0.91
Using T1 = 1.05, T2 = 0.9617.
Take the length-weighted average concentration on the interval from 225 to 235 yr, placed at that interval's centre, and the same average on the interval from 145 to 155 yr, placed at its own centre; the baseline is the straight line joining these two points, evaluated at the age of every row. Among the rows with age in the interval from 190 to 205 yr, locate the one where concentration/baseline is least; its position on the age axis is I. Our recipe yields 198.5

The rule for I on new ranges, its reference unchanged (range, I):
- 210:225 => 213.5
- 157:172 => 163.5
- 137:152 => 143.5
